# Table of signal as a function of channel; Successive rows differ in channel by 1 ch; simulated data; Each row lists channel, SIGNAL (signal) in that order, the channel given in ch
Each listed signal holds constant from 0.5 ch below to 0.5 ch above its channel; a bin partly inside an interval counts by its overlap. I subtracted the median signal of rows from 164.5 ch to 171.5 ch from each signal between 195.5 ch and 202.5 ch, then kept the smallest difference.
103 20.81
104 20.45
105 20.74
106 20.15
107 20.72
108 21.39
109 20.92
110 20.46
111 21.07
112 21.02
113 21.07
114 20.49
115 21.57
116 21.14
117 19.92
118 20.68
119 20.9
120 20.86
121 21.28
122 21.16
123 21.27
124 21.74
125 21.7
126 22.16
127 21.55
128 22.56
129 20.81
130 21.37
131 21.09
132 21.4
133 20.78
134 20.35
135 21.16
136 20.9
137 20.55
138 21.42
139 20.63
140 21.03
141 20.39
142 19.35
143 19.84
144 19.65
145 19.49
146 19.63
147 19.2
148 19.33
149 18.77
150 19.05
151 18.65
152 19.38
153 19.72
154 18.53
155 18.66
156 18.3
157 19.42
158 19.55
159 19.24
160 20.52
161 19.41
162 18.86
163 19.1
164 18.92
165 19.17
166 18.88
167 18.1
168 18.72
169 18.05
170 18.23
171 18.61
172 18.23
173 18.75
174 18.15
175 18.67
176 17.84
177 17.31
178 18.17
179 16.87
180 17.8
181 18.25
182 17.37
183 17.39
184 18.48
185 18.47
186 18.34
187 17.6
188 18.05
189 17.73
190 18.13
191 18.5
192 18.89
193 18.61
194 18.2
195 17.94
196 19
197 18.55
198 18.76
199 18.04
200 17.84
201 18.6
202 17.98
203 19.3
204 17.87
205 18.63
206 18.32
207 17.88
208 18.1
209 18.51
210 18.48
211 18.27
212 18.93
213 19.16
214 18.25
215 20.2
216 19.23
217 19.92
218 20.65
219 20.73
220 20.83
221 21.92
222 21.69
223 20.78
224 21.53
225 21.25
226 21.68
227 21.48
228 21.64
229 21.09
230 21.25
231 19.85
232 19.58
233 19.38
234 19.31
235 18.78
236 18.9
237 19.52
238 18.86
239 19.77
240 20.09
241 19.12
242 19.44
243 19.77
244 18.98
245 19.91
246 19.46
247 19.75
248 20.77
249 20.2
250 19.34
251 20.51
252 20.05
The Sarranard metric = -0.8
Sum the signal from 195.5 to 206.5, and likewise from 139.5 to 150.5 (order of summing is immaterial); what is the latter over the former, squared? 1.1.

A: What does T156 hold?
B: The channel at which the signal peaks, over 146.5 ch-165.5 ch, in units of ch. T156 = 160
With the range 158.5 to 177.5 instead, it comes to 160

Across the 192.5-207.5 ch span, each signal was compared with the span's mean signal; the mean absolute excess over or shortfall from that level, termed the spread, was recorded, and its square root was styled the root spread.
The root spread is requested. 0.62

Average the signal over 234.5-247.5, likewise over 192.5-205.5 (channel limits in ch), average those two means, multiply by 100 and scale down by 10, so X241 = 189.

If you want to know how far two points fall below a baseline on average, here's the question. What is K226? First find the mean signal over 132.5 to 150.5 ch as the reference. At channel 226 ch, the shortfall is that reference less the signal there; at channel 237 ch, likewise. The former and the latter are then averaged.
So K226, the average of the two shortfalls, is -0.5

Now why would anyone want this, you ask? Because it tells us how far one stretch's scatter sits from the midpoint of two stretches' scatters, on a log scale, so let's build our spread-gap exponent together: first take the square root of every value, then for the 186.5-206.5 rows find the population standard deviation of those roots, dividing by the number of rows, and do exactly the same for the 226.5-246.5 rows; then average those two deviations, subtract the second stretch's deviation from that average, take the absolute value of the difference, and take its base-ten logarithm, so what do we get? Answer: -1.67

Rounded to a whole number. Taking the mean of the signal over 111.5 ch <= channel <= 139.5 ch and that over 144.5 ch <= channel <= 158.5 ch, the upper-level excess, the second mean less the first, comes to -2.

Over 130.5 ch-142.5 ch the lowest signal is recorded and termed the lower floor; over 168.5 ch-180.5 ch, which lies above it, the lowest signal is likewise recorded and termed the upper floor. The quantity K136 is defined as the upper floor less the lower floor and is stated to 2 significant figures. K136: -2.5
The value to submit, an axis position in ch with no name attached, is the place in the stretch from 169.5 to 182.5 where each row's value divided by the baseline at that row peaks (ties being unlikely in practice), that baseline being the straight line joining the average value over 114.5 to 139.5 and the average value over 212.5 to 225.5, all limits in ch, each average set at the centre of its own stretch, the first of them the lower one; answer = 173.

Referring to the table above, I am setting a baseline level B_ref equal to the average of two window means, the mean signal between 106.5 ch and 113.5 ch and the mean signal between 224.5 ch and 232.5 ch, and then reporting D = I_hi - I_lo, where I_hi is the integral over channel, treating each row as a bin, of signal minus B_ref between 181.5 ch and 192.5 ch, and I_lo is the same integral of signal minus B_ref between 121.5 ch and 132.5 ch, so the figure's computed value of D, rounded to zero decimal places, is -38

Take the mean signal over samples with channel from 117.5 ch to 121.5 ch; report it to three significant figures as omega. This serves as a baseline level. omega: 20.9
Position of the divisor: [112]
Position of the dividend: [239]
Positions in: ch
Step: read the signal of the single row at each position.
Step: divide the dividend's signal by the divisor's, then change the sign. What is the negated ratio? -0.94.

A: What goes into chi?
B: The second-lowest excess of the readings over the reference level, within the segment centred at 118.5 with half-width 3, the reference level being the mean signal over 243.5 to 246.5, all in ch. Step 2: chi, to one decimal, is 1.2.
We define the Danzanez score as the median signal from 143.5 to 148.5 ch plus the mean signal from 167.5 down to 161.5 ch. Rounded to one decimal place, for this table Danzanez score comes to 38.3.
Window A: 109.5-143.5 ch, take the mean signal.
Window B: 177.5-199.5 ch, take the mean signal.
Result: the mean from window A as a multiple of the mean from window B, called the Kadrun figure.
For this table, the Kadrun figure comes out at 1.16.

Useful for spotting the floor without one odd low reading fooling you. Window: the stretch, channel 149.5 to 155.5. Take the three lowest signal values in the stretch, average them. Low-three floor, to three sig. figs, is 18.6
